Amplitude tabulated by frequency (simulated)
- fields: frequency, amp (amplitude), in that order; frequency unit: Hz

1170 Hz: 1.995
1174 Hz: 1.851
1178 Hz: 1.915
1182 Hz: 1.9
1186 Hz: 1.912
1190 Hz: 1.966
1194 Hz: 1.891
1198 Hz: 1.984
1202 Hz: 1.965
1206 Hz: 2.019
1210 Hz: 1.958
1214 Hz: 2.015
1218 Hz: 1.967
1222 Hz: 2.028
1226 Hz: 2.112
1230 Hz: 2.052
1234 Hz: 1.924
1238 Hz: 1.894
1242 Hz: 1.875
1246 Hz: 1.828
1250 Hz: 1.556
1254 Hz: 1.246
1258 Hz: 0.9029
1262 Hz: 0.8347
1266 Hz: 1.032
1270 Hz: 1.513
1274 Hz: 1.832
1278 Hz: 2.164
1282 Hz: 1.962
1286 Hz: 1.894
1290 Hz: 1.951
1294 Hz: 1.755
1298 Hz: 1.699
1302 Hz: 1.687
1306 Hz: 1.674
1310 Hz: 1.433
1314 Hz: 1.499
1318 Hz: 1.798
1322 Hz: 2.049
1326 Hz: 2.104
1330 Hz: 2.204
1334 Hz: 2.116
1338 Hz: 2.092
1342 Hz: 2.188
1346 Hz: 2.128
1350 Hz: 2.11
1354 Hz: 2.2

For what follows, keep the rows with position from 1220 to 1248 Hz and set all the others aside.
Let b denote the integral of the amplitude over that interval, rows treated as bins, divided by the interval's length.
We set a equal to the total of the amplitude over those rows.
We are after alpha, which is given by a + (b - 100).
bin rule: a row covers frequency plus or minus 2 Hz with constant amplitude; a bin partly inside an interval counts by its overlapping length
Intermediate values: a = 13.7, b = 1.96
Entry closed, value -84.3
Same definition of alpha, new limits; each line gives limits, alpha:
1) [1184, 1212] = -84.3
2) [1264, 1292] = -85.9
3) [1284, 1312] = -86.2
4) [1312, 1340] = -84.2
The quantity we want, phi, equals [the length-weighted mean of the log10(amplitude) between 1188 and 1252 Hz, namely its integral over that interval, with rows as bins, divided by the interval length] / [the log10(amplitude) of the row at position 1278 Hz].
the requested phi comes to 0.86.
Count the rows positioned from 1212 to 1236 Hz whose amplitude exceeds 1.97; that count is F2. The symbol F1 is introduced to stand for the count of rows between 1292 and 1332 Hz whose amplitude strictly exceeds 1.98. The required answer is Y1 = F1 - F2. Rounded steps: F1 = 3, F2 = 4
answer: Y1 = -1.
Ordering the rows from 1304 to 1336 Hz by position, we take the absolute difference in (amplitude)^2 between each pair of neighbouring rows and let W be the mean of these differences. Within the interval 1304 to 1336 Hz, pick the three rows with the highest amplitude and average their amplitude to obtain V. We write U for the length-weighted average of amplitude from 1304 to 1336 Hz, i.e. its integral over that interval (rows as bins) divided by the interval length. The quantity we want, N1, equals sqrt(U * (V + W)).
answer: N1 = 2.24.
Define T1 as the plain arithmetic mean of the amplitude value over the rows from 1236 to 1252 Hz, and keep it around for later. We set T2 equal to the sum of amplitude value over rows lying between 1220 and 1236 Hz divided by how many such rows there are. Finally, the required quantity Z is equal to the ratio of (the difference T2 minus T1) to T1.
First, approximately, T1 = 1.8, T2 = 2.03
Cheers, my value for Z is 0.13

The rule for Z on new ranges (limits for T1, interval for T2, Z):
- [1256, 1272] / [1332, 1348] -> 0.99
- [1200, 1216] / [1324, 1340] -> 0.07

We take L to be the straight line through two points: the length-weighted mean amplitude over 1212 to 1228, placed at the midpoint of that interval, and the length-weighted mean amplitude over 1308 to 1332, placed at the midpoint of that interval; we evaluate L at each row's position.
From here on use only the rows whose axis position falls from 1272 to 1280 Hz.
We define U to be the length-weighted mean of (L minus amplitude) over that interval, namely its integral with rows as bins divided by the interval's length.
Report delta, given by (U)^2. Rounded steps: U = -0.07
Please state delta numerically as 0.00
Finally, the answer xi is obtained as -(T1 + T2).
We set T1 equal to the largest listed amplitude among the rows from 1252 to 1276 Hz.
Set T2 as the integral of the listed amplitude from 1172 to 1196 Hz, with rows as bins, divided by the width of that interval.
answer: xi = -3.74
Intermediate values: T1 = 1.832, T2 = 1.9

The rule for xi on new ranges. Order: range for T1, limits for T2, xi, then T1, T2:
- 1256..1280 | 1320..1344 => -4.29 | 2.164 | 2.1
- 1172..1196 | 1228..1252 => -3.82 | 1.966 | 1.9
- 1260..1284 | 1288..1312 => -3.86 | 2.164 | 1.7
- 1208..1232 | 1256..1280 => -3.49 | 2.112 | 1.4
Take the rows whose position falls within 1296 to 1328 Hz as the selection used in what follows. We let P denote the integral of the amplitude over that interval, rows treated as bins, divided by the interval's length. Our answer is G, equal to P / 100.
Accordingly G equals 0.0174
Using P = 1.74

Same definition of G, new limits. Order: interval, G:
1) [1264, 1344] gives 0.0183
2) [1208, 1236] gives 0.0201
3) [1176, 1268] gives 0.0177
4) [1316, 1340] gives 0.0206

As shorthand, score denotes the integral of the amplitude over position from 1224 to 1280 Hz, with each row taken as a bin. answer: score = 91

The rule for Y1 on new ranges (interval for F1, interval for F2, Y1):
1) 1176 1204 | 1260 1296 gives 0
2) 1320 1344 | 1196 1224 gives 2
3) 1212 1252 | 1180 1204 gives 3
